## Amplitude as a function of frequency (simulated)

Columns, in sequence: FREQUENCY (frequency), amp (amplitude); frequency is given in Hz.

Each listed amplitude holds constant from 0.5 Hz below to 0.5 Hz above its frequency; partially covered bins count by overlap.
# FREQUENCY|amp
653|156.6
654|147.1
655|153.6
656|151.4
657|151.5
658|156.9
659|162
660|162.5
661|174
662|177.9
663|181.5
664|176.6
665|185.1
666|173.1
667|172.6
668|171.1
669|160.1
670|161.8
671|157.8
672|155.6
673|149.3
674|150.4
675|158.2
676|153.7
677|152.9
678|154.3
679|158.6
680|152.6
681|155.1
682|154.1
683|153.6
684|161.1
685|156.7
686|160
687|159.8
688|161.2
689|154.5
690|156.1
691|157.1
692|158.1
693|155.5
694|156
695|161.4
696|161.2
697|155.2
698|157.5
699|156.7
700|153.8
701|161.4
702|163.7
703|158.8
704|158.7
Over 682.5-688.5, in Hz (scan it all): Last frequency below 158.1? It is 685 Hz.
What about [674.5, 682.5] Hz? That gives 682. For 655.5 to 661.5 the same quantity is 658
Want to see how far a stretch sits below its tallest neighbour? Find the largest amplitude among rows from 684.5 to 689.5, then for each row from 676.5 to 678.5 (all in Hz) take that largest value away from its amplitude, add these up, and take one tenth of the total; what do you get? -1.5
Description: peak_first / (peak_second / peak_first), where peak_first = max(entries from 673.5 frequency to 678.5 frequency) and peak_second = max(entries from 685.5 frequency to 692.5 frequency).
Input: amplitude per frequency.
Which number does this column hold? 155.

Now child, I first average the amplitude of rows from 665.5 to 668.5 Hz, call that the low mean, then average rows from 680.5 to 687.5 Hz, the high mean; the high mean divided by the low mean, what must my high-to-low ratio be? 0.91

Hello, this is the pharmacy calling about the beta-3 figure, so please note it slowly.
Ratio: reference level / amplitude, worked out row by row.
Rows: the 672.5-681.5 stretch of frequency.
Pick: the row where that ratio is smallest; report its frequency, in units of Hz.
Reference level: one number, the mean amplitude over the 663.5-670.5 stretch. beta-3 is 679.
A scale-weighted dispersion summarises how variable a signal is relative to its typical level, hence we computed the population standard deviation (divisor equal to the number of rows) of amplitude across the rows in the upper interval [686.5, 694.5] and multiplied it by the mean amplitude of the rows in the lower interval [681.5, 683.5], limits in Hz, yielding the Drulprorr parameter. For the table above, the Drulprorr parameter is 328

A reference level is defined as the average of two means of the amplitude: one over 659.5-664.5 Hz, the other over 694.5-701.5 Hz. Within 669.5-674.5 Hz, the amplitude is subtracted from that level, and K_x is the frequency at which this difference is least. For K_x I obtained 670 Hz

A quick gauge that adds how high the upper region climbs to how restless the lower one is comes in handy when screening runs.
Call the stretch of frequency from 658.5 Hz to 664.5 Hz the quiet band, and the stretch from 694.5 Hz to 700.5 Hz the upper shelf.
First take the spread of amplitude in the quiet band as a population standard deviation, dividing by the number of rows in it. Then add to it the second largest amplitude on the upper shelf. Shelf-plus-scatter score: 169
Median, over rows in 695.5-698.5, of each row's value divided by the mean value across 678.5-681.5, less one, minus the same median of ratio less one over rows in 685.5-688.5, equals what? -0.016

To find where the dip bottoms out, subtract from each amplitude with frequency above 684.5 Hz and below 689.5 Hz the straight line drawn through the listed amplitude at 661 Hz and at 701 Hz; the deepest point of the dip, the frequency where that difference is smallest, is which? 689 Hz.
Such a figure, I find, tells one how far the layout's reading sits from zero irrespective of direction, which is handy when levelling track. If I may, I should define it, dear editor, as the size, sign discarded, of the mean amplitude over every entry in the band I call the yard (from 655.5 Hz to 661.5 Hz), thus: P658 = 160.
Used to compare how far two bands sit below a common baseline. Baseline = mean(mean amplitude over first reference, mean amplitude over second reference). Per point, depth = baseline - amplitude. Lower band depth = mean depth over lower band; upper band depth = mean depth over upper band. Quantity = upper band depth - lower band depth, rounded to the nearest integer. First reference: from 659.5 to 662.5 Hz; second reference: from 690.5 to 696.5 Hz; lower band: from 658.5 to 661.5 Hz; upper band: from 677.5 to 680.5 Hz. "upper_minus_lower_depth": 11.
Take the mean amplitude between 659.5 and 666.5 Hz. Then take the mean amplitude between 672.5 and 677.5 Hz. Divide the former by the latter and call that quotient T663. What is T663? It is 1.15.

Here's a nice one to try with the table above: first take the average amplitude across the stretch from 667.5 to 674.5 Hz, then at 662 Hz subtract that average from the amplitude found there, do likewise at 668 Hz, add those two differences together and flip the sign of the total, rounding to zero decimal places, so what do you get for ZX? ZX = -33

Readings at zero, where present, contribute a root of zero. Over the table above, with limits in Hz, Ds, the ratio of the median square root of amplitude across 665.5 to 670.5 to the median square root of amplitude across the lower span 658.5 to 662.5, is 1.01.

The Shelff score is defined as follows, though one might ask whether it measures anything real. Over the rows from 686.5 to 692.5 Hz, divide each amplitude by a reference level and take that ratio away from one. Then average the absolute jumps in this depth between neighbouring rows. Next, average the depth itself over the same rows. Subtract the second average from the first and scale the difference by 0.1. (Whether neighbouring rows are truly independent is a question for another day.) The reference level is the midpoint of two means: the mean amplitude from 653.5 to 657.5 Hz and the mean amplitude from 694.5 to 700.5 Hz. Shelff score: 0.0038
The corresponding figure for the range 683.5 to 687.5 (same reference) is 0.0050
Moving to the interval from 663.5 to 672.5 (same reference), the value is 0.0124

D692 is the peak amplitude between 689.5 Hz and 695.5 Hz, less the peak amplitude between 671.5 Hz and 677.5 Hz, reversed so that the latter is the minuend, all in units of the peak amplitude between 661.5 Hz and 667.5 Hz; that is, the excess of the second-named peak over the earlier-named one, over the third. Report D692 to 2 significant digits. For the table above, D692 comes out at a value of -0.017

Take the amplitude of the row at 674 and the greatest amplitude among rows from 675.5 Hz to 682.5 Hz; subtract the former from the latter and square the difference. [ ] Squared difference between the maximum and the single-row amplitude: 67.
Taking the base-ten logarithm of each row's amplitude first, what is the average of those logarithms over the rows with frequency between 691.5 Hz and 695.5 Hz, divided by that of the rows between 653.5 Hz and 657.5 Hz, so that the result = 1.01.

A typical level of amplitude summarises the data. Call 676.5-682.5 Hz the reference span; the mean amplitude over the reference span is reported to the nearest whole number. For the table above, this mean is 155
